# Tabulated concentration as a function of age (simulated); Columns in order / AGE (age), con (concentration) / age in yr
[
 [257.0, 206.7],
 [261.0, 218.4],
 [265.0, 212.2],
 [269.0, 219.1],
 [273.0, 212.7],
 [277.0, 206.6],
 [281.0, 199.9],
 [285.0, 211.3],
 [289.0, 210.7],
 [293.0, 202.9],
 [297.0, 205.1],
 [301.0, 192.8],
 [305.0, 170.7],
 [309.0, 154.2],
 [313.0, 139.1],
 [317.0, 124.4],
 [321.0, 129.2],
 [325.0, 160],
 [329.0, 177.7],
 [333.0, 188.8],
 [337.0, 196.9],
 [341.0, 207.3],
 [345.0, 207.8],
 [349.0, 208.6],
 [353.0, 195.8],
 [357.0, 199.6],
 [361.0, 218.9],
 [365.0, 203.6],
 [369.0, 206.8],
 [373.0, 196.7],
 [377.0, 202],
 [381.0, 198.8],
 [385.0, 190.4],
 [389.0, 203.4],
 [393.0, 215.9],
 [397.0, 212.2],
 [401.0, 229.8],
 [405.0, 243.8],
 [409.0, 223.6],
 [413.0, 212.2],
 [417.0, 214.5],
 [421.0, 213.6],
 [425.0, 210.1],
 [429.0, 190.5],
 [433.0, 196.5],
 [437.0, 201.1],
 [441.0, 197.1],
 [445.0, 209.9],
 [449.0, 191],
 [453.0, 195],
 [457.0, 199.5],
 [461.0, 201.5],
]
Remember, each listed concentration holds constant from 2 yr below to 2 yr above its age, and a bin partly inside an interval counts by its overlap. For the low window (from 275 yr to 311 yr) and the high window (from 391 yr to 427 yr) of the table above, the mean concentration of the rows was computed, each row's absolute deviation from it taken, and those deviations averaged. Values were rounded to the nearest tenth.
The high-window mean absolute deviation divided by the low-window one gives 0.6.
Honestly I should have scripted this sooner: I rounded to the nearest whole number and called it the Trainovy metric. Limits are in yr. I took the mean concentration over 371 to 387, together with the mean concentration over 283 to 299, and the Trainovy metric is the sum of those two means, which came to 404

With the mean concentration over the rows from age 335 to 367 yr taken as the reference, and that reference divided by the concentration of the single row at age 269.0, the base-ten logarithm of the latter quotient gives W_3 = -0.029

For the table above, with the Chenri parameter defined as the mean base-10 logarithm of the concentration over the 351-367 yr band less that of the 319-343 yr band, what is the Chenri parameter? 0.068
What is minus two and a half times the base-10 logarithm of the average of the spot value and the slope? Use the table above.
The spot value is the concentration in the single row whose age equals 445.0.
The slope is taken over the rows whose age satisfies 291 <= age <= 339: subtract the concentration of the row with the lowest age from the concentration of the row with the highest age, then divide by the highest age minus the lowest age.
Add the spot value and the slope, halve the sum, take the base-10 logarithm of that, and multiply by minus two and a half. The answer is -5.05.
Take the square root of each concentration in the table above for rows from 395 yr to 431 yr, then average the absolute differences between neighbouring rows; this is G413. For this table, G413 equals 0.38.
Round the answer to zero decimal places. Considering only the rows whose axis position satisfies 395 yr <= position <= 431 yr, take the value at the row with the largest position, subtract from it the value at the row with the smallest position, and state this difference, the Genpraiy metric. -22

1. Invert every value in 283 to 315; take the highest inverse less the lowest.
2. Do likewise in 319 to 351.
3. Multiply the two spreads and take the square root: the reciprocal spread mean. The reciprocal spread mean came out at 0.0027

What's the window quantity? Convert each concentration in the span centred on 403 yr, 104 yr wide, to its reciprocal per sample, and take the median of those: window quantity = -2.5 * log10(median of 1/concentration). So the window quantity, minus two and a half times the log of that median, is 5.77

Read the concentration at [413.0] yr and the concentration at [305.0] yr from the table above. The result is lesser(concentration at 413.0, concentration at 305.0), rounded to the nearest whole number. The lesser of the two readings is 171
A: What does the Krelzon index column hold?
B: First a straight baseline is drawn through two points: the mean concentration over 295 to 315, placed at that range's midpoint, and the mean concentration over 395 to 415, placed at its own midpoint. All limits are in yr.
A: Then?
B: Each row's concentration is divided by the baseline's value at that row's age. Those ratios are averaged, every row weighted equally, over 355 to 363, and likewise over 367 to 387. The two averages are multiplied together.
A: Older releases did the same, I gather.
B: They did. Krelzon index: 0.99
